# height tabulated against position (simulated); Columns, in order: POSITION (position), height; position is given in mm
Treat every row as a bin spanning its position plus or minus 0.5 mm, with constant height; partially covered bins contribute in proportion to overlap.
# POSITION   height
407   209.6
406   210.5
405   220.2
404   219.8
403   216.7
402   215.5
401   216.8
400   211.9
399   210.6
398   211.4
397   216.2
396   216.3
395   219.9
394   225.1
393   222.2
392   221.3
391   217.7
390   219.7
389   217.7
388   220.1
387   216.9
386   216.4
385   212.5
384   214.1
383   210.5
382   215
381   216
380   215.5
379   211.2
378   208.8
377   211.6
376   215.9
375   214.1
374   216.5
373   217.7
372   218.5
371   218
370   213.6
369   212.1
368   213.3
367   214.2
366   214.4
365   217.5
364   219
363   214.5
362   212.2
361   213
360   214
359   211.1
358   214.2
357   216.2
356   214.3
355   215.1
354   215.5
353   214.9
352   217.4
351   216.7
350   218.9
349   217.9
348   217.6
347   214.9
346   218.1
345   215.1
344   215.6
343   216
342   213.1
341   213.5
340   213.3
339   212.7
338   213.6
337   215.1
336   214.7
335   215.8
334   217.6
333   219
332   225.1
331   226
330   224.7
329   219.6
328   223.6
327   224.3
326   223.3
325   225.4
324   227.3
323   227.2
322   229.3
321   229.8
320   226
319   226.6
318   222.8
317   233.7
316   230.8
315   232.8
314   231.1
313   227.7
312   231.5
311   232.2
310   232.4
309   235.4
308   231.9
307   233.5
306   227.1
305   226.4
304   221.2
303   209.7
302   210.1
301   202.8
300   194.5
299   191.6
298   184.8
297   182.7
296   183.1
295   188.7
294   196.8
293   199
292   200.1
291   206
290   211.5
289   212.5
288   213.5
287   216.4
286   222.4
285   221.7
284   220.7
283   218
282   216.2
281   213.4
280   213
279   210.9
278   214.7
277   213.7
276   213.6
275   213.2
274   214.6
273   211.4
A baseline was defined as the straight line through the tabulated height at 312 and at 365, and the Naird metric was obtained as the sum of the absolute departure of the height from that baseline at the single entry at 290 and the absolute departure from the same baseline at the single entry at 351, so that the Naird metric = 30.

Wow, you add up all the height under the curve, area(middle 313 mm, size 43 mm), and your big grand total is 9389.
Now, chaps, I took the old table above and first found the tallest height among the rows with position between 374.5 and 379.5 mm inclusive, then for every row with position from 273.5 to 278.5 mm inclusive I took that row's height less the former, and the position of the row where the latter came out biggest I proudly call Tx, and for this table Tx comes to 278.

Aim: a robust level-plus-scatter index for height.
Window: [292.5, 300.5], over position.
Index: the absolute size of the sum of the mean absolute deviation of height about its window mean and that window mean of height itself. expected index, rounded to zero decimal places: 195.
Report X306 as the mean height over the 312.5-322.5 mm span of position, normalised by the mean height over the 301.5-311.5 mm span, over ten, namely 0.101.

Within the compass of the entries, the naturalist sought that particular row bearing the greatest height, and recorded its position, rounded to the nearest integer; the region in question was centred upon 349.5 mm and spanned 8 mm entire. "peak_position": 350 mm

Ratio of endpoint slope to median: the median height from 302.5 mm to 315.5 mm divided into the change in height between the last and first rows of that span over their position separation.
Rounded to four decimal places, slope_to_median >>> 0.0083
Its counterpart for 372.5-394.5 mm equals 0.0016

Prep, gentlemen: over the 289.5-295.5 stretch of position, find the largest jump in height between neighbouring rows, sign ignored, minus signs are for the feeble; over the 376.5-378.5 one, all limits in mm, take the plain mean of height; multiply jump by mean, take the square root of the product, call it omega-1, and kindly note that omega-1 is 41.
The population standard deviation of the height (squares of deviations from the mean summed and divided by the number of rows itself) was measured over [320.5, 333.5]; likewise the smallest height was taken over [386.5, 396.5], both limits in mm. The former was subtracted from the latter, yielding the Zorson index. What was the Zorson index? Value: 213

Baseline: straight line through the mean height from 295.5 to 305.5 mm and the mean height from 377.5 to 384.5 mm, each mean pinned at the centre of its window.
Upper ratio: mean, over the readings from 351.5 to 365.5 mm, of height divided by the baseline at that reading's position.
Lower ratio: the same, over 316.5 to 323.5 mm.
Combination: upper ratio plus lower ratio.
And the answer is 2.14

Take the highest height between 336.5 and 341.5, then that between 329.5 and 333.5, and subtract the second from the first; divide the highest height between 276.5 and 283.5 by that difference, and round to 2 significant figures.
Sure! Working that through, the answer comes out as -20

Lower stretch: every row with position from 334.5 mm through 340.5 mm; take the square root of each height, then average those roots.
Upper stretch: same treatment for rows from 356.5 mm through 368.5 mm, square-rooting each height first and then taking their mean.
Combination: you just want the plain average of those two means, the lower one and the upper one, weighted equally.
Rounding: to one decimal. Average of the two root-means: 14.6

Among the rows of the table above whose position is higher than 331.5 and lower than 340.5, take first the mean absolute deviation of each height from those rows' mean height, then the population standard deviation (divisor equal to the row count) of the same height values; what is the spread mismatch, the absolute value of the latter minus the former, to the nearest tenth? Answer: 0.8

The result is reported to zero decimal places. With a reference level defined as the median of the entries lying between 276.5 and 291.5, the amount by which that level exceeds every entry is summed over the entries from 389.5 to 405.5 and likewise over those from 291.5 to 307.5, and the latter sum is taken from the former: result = -229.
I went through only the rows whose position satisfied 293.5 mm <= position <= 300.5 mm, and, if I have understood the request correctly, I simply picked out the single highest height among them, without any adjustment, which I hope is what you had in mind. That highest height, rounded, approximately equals 196.8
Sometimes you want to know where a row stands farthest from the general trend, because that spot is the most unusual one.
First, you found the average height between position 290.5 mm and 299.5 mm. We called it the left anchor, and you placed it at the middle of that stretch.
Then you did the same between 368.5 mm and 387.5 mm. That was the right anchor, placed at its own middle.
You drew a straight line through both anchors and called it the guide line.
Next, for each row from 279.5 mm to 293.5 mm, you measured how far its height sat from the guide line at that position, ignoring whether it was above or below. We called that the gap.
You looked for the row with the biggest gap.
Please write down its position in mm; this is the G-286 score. 286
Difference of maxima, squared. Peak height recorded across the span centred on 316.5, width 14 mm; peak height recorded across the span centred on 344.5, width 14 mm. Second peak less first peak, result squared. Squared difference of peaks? 219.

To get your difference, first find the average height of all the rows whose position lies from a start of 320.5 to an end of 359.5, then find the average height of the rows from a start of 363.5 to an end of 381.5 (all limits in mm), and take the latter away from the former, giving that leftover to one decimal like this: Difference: 3.7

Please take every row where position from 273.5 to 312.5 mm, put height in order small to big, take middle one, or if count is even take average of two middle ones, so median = 213.5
